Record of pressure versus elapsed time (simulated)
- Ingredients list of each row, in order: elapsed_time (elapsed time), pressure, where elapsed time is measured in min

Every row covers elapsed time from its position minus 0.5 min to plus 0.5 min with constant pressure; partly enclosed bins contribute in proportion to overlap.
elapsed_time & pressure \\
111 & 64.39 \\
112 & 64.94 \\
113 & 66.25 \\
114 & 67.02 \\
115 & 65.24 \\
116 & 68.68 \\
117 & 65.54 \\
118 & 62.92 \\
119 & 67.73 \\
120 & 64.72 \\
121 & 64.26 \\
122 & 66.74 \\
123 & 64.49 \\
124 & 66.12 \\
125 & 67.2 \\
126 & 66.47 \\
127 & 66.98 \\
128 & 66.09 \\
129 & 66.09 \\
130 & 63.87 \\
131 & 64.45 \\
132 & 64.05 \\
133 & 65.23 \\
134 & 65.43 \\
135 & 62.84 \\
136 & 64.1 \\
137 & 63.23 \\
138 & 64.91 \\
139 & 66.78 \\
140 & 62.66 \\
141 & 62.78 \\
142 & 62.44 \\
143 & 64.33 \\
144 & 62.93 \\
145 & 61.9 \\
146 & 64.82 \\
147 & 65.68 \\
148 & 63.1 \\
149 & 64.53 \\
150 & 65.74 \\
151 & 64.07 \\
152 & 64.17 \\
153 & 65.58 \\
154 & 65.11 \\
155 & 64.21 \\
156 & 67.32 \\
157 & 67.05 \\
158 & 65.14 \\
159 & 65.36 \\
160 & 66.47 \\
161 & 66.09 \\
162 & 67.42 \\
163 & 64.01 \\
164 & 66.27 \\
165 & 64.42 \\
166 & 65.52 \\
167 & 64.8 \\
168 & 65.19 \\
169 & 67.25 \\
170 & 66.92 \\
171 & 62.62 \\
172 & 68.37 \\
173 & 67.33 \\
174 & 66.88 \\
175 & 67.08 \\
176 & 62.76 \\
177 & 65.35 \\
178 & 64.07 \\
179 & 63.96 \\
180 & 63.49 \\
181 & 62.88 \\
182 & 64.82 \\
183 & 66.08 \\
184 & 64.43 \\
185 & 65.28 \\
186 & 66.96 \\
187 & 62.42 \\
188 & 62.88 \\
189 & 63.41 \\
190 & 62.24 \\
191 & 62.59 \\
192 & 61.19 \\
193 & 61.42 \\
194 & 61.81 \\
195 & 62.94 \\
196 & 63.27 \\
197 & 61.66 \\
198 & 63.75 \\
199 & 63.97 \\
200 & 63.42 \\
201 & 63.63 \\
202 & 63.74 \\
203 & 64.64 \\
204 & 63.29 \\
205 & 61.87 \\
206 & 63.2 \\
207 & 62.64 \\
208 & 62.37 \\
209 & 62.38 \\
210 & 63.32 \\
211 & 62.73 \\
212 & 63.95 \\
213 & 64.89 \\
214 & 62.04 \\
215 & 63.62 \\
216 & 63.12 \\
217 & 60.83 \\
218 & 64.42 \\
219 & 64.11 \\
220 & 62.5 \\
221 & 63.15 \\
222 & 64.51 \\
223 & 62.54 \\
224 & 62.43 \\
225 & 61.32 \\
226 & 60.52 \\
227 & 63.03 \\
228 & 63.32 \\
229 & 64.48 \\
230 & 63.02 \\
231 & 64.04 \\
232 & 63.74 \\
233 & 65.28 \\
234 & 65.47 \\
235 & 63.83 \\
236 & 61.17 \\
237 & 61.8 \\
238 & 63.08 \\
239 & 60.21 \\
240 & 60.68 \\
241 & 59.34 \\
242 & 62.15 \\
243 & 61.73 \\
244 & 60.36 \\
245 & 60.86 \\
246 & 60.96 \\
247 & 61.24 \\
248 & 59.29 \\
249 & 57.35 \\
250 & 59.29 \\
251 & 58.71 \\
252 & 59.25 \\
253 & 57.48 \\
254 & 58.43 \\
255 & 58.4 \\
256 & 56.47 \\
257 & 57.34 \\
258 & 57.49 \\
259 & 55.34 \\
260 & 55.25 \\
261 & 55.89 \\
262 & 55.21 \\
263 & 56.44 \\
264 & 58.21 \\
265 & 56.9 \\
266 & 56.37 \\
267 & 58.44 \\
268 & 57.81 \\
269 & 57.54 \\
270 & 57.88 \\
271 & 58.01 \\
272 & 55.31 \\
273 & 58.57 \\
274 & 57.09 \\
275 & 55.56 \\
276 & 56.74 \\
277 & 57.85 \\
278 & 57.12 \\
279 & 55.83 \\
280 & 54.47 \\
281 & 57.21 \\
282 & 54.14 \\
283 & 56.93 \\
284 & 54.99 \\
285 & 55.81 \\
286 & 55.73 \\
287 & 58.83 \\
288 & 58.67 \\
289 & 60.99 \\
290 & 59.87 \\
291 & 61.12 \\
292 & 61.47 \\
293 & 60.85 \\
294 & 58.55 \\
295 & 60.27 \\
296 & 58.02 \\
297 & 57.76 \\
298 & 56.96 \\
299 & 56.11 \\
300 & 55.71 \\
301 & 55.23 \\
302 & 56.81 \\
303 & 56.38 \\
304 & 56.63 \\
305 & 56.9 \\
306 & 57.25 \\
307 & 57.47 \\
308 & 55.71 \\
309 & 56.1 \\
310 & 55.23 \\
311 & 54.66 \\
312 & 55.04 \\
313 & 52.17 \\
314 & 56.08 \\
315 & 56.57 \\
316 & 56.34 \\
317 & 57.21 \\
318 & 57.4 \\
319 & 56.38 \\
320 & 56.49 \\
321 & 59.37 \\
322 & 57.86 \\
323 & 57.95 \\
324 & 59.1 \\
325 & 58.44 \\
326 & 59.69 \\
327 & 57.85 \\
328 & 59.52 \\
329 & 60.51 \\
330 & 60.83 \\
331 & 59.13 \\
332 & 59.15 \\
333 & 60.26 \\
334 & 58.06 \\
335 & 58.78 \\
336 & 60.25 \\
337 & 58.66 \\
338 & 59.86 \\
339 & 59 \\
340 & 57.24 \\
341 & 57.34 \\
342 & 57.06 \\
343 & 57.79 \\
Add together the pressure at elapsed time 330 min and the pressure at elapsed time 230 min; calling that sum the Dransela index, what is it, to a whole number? 124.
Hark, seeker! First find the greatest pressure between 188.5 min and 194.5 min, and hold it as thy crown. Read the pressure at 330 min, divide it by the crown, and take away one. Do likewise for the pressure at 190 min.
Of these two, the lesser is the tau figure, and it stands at -0.04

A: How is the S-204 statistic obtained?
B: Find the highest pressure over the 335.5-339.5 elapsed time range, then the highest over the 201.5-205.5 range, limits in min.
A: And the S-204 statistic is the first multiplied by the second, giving 3895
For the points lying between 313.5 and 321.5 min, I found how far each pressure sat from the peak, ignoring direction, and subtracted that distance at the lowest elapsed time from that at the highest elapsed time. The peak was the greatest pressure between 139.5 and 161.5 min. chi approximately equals -3.3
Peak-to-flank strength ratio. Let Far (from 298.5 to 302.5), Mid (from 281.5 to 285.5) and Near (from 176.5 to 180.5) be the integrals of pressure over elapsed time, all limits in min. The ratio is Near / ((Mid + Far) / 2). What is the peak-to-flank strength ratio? 1.15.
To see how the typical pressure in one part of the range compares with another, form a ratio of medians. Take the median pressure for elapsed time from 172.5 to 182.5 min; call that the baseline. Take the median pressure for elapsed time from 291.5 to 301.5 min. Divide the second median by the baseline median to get 0.90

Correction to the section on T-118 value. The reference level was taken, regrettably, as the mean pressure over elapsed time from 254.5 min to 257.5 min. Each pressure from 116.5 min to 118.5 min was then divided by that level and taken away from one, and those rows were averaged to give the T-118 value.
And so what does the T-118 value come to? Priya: -0.119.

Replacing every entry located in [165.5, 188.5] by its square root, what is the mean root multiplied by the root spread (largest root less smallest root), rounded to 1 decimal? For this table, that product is 3.0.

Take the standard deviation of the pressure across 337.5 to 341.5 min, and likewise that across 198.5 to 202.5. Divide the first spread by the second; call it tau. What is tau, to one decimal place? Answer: 5.6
